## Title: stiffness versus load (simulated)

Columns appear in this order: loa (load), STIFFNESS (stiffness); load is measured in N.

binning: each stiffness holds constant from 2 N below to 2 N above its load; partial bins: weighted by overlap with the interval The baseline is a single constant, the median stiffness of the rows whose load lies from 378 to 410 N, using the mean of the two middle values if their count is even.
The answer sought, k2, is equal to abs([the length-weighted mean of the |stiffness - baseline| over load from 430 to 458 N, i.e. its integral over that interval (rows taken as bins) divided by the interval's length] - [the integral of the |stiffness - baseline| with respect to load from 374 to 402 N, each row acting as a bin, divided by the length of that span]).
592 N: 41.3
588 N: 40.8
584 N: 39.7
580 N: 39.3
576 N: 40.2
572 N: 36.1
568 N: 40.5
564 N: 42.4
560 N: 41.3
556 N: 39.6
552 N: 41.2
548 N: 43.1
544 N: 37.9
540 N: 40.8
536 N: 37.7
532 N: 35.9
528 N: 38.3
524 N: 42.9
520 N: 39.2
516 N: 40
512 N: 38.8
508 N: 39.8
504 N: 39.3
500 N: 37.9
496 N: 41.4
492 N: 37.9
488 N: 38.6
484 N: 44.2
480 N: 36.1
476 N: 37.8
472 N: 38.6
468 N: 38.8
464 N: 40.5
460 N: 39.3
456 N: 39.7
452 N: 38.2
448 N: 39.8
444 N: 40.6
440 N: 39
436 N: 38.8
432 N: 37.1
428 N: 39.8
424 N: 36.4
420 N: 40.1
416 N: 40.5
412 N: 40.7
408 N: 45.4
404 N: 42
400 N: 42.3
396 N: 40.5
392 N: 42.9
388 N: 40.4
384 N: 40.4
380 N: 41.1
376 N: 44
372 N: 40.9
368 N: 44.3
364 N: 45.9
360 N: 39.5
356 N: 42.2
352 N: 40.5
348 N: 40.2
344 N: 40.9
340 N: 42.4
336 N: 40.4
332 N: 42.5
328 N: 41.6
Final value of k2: 1.3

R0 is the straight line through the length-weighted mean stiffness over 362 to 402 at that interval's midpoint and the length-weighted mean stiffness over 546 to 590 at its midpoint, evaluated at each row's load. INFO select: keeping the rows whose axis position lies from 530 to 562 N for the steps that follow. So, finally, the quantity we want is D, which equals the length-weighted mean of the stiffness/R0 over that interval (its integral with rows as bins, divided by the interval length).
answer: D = 0.977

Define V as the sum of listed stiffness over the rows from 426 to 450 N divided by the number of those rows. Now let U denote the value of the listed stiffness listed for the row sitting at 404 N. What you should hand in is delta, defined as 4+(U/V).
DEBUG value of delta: 5.07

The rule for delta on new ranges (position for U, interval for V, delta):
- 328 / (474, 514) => 5.06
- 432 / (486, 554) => 4.94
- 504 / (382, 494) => 4.99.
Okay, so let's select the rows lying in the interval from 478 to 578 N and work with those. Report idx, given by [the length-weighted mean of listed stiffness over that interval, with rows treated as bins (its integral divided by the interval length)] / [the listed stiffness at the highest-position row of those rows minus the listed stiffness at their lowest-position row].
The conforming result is 10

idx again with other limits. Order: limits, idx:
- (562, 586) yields -15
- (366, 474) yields -7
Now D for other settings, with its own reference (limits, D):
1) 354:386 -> 0.998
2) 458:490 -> 0.949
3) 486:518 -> 0.955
